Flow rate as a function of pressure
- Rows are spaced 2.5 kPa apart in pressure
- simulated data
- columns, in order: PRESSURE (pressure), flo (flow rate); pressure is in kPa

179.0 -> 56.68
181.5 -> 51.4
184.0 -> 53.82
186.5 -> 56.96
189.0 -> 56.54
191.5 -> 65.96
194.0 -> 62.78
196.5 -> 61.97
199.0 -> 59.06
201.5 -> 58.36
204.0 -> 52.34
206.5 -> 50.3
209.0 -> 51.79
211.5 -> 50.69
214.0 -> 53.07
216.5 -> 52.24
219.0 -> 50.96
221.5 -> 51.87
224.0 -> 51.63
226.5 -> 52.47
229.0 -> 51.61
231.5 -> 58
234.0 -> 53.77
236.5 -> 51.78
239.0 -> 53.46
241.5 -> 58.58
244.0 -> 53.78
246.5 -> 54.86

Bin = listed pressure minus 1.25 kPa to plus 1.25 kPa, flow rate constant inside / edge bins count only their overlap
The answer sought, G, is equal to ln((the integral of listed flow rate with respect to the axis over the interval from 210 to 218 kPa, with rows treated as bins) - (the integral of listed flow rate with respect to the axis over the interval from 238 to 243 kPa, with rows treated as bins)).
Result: 4.9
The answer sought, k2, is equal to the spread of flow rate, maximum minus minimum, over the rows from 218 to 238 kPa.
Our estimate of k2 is 7.0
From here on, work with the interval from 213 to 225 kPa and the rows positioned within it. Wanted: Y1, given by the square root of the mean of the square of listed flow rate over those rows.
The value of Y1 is 52.0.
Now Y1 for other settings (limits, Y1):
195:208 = 56.6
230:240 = 54.3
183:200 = 59.7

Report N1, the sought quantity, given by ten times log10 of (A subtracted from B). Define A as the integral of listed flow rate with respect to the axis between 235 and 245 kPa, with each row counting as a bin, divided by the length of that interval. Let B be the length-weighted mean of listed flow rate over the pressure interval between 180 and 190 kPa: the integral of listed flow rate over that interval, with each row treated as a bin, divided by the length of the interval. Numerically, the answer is -5.5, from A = 54.4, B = 55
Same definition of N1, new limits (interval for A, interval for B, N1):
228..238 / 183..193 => 6.7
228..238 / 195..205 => 6.4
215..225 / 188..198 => 10.1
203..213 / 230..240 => 4.6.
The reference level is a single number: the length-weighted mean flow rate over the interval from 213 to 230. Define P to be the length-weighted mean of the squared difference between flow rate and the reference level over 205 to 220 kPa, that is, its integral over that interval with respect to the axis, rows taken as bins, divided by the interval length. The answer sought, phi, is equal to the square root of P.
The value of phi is 1.1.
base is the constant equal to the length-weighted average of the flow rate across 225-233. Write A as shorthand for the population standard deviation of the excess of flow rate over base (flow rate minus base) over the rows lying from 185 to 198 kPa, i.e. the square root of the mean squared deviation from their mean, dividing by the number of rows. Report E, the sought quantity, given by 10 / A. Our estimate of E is 2.8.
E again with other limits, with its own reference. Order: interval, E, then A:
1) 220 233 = 4.1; 2.5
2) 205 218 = 9.9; 1.0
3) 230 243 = 3.7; 2.7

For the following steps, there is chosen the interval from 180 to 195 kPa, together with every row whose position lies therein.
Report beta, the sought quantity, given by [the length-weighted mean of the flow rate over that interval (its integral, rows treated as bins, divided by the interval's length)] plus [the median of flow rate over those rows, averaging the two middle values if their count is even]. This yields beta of 115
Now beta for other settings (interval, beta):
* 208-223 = 104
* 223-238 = 105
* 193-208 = 116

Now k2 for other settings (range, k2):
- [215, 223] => 1.3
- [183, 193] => 12.1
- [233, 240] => 2.0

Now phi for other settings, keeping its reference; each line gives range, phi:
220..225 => 0.3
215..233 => 2.3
